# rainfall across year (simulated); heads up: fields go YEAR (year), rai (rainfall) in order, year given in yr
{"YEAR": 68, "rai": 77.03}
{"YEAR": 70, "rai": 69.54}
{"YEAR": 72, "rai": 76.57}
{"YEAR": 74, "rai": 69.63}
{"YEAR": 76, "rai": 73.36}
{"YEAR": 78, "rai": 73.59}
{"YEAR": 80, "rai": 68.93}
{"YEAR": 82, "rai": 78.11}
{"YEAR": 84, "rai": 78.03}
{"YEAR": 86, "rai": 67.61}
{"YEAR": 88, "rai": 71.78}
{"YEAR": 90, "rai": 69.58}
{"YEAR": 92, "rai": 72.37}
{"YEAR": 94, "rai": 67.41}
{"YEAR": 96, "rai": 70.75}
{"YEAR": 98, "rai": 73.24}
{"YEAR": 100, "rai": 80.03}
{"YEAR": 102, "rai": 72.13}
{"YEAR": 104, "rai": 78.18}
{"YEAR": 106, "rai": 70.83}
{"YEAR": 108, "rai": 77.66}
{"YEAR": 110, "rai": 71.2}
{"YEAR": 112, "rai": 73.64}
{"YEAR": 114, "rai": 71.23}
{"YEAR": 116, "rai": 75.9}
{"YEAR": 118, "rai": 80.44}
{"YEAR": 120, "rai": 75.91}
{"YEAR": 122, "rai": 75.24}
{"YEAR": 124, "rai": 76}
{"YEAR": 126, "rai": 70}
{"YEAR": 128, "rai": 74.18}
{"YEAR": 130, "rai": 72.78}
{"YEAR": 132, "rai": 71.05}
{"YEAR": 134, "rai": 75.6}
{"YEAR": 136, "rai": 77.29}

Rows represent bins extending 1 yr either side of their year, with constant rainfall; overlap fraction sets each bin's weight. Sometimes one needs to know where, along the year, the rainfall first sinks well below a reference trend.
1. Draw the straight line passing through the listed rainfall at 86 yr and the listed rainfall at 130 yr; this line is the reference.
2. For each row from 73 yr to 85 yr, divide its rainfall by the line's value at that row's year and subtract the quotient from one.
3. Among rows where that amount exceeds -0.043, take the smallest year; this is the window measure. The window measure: 80 yr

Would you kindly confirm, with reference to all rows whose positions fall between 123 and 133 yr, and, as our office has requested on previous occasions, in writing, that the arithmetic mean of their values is 73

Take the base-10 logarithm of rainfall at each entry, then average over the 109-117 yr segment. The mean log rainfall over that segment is 1.86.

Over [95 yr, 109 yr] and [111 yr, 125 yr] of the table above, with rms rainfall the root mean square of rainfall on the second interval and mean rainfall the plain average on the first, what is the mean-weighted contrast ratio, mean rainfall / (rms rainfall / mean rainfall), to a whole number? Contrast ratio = 74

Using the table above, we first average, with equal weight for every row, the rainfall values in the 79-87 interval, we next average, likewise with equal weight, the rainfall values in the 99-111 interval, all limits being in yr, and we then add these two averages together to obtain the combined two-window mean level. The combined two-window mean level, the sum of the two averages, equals 148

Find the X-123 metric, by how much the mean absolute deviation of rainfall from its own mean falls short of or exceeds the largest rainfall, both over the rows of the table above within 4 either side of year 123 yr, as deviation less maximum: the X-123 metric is -73.9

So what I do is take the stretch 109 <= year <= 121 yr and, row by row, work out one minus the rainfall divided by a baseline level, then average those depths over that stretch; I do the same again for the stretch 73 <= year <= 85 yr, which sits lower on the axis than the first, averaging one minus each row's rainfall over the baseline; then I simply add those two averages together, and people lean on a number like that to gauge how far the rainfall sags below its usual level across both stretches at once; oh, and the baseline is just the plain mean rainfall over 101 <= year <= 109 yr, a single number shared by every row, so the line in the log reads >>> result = 0.014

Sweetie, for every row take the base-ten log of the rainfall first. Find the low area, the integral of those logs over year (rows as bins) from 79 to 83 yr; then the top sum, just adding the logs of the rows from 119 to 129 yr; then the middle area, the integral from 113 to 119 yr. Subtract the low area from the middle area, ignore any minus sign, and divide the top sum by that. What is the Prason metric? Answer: 2.5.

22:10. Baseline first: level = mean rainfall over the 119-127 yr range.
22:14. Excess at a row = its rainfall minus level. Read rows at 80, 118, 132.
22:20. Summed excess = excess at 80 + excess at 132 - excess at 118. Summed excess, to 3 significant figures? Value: -14.7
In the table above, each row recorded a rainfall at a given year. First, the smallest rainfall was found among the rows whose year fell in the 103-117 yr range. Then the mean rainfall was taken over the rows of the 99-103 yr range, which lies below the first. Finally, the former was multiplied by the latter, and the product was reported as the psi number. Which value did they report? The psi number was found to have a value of 5389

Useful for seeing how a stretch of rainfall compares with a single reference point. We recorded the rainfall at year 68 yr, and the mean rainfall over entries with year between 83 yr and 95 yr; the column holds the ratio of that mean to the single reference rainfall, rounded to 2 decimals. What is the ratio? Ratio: 0.92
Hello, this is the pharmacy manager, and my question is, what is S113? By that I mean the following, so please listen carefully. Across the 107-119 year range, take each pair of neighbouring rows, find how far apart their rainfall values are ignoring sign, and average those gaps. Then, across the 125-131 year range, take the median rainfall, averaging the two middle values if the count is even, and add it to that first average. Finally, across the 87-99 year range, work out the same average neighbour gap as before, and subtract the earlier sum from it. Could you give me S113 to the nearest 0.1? -73.7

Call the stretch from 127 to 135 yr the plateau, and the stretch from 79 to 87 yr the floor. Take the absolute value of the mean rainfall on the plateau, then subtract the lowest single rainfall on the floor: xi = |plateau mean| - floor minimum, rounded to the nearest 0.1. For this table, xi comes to 5.8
